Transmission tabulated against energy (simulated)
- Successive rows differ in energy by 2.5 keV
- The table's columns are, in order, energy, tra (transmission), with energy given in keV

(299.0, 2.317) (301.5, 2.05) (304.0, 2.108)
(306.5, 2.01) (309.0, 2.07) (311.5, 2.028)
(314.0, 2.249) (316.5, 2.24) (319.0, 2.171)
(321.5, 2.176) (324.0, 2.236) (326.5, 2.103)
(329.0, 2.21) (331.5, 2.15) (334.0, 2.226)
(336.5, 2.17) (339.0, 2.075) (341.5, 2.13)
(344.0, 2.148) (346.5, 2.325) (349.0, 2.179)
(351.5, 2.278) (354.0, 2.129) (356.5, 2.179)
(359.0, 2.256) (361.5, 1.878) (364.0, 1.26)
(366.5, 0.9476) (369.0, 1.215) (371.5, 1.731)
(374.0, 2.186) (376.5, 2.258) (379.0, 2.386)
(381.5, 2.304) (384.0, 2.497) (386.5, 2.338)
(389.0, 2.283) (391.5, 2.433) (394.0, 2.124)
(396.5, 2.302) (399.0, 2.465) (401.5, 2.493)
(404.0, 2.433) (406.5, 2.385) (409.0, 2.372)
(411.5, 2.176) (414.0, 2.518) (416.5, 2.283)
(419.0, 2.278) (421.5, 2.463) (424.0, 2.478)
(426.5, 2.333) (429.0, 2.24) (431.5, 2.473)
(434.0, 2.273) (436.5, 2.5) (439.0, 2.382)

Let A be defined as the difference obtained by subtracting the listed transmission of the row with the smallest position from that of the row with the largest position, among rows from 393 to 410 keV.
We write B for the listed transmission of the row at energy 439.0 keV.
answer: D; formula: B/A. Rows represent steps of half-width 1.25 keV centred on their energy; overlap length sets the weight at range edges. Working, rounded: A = 0.25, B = 2.382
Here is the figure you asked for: 10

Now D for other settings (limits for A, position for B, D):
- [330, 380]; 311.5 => 9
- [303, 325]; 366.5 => 7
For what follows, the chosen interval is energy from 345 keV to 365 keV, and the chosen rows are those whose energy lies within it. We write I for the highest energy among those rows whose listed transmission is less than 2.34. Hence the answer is 364.0 keV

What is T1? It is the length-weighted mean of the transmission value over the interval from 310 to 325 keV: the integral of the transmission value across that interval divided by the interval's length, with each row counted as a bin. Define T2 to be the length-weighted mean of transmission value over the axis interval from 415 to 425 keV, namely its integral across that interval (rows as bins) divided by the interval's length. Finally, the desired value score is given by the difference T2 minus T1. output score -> 0.20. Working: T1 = 2.18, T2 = 2.38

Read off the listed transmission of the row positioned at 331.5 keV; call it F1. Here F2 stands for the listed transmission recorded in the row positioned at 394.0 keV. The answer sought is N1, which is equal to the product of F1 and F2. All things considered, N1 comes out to 4.6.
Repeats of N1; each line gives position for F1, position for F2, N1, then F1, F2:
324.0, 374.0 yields 4.9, 2.236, 2.186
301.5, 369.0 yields 2.5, 2.05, 1.215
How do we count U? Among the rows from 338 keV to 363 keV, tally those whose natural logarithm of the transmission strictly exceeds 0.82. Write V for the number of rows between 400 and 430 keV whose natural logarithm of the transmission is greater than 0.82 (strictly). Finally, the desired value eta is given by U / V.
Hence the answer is 0.2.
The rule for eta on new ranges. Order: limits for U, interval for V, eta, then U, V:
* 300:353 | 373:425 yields 0.1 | 2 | 17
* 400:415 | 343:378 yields 2.5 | 5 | 2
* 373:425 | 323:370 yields 8.5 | 17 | 2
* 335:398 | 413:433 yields 1.3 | 9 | 7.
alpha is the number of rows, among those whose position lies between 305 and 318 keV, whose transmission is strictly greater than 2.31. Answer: 0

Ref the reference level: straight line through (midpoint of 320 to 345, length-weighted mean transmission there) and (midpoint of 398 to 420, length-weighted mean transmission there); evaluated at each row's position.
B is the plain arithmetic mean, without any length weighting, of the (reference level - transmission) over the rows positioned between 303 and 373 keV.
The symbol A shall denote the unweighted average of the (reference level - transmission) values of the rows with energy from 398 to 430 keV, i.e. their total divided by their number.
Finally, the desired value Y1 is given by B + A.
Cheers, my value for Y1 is 0.16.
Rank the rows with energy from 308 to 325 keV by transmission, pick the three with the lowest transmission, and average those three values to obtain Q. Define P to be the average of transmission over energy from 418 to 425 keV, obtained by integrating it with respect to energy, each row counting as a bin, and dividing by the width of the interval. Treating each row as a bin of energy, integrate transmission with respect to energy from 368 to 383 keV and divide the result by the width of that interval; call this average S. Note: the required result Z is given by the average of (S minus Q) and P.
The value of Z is 1.18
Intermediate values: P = 2.41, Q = 2.09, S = 2.03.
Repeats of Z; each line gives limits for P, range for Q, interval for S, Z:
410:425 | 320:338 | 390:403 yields 1.29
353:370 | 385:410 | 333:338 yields 0.82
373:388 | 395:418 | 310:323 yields 1.12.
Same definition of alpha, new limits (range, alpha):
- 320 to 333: 0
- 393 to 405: 3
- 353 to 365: 0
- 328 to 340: 0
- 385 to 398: 2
